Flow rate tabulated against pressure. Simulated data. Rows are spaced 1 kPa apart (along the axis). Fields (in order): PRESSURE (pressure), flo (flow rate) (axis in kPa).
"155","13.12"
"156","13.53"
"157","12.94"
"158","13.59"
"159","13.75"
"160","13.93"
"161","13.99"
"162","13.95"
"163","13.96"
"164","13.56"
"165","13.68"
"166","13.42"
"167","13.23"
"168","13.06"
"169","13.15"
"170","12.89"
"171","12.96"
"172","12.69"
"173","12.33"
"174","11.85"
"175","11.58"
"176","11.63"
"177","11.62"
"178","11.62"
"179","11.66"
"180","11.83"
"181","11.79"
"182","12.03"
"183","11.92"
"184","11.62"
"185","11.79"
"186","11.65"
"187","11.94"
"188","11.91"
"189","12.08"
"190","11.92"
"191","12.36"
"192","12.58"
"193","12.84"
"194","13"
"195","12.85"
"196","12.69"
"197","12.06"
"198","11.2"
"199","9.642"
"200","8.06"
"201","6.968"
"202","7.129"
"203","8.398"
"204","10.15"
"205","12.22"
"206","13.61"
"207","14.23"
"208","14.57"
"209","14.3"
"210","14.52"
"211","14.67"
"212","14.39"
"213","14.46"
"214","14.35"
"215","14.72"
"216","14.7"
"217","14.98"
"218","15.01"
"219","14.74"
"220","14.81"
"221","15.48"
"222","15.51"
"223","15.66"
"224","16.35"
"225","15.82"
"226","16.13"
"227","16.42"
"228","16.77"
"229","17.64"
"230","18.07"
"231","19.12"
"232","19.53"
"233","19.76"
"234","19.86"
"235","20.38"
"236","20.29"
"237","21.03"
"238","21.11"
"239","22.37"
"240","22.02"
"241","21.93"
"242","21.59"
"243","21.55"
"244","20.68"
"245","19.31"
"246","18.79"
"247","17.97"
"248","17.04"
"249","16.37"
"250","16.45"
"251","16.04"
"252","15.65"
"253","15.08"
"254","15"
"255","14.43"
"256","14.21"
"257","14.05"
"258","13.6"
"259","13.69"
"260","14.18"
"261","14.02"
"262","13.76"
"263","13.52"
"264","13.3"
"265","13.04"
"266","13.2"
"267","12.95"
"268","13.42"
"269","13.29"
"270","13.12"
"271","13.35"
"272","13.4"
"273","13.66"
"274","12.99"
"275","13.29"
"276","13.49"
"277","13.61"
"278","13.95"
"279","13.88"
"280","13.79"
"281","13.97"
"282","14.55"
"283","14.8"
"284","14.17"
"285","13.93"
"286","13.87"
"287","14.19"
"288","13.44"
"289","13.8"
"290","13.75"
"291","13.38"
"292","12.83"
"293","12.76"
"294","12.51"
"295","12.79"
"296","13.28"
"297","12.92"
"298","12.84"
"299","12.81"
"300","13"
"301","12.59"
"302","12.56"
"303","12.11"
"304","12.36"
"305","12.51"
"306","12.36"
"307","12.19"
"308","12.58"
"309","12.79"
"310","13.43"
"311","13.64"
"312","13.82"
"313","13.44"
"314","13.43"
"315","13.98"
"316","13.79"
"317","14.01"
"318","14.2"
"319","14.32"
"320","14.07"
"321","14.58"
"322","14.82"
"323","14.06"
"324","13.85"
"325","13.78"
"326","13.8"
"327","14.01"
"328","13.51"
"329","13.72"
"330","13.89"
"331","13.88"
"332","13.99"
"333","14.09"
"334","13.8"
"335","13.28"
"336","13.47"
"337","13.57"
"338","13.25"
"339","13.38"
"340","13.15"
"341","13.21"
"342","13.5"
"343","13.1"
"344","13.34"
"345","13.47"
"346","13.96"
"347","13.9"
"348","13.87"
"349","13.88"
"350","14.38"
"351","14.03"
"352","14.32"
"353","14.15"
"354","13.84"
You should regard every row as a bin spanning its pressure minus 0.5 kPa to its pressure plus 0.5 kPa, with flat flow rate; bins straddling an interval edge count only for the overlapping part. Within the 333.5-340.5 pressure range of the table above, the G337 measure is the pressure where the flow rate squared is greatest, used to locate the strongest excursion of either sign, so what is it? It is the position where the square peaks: 334 kPa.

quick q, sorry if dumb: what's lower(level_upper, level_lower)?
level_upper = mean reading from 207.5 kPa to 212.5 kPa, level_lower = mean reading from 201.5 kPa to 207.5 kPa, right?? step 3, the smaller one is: 11.0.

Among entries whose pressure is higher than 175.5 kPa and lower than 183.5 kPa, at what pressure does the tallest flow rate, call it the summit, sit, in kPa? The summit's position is 182 kPa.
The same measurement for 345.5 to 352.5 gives 350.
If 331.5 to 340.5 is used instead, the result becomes 333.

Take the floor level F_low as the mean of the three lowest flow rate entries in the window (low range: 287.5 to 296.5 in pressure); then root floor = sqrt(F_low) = 3.56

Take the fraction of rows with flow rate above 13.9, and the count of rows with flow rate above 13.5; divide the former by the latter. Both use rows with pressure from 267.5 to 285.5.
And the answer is 0.033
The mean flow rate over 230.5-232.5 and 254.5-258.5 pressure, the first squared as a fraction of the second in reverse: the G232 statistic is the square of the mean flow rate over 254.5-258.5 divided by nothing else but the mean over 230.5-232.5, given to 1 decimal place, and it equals 10.2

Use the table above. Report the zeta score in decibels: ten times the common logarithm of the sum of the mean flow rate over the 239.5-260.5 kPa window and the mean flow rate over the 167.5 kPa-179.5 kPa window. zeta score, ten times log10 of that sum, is 14.7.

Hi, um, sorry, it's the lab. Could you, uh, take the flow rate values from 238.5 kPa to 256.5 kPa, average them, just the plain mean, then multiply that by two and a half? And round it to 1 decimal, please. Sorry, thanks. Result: 45.3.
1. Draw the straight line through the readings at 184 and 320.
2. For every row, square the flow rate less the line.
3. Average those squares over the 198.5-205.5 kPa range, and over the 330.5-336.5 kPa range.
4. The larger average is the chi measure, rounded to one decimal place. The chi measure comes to 12.0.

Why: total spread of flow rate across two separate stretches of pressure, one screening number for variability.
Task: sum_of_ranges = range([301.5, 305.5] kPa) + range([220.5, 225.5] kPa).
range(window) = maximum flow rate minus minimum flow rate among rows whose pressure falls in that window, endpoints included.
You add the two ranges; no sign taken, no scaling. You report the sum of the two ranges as 1.3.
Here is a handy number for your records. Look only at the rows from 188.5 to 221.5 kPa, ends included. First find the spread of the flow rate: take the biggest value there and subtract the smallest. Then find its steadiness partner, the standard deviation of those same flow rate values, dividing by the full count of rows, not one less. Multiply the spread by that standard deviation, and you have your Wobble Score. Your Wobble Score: 20.1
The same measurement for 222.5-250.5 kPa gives 14.3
